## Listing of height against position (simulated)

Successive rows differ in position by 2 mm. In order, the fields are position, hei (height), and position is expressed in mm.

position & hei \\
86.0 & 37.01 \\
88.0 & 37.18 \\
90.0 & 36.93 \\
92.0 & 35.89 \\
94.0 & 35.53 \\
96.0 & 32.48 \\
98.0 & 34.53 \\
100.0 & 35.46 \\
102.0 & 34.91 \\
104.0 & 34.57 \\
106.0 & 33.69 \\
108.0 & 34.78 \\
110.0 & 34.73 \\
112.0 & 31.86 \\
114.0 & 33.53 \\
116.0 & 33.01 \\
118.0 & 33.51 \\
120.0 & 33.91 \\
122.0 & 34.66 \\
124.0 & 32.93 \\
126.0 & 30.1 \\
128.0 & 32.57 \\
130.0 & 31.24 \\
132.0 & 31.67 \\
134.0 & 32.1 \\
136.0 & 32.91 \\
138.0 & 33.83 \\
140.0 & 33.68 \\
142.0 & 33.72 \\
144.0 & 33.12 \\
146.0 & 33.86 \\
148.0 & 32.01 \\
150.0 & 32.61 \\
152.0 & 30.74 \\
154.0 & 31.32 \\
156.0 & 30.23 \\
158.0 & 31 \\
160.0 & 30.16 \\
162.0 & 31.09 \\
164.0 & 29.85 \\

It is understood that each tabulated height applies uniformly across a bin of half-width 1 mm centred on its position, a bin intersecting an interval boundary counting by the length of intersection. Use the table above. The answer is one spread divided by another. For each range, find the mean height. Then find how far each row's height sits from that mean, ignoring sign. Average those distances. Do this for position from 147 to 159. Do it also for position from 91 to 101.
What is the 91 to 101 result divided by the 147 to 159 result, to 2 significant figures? 1.5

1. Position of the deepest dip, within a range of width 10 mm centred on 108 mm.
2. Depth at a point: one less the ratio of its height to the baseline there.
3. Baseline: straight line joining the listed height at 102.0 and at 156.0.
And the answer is 112.0 mm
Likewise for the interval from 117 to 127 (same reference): 126.0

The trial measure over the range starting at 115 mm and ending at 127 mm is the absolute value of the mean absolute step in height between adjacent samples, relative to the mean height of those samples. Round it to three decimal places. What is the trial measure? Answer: 0.038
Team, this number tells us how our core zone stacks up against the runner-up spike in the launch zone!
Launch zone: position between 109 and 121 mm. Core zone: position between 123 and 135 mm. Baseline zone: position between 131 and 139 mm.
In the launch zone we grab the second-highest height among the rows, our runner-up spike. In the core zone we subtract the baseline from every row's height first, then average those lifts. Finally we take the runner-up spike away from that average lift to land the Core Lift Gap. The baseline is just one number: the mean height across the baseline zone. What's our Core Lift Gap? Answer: -34.8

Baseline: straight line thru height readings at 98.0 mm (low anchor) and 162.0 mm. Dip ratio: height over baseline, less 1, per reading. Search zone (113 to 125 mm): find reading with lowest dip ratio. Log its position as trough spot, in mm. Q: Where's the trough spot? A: 116.0 mm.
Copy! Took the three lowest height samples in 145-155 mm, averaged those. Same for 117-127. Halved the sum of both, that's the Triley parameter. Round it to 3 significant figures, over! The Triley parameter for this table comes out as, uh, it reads 31.8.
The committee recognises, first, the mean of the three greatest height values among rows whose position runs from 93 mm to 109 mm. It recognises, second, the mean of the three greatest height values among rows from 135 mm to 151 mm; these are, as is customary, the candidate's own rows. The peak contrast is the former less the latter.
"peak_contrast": 1.5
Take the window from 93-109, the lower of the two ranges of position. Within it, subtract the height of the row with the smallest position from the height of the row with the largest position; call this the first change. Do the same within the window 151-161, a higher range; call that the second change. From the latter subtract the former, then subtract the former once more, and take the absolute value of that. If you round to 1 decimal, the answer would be 0.9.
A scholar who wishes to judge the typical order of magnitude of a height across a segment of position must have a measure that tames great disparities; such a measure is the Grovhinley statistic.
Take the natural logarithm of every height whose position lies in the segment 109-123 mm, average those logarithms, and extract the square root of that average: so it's 1.87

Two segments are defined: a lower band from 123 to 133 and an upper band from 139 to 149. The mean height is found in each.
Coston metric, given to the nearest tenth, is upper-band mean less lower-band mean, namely 1.6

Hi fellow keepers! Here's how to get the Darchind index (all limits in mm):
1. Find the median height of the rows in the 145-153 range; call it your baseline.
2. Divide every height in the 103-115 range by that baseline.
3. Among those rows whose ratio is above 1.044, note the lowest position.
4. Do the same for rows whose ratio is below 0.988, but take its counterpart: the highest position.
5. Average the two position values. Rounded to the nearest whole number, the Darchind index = 108 mm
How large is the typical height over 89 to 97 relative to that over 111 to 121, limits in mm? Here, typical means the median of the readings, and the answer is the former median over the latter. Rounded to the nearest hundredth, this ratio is 1.07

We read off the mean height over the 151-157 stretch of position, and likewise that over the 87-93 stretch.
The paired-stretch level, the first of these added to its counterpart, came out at 67.4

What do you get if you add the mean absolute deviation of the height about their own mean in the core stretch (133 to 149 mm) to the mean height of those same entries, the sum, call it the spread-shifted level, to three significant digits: 33.8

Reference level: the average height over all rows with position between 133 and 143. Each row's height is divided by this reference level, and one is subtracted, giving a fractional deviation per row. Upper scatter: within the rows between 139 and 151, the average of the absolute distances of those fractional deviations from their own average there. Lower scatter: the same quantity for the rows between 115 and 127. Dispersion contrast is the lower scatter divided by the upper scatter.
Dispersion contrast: 1.72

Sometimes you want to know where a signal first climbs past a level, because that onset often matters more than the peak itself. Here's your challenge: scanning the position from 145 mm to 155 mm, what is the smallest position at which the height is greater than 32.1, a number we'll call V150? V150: 146.0 mm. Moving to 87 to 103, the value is 88.0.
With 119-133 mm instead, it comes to 120.0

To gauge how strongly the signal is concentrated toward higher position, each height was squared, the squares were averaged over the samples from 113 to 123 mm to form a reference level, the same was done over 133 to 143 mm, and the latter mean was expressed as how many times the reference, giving 0.97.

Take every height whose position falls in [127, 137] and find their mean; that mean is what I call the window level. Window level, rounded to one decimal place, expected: 32.1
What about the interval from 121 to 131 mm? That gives 32.3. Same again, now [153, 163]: 30.8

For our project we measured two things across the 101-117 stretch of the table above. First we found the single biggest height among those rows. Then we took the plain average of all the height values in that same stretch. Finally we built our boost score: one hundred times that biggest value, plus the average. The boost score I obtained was 3525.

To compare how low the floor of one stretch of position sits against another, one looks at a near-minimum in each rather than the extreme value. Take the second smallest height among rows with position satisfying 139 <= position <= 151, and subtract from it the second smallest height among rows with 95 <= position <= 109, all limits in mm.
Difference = -1.1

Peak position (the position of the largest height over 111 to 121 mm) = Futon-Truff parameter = 120.0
